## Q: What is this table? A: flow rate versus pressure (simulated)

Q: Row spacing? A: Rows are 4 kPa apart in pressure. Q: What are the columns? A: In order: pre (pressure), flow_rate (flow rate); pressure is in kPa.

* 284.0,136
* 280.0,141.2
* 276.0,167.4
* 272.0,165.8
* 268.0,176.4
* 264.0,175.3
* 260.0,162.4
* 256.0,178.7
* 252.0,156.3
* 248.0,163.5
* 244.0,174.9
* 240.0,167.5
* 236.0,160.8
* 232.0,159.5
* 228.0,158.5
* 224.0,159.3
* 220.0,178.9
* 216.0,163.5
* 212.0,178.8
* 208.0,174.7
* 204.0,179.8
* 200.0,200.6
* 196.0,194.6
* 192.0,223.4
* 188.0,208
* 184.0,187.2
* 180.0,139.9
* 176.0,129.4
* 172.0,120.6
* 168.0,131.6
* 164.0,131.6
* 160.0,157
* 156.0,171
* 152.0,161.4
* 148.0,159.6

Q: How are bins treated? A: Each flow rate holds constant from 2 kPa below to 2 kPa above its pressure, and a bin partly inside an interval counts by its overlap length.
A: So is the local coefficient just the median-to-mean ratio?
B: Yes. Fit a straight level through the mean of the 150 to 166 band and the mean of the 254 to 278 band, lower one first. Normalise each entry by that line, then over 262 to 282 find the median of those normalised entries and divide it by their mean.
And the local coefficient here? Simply 1.01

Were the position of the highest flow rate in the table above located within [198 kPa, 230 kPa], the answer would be 200.0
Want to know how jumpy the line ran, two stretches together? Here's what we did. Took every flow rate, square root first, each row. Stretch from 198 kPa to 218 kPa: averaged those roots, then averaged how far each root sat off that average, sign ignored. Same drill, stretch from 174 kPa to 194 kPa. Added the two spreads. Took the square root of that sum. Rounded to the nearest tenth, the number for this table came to 1.3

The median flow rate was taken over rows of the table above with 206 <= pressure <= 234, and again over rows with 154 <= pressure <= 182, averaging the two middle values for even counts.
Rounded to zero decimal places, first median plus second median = 295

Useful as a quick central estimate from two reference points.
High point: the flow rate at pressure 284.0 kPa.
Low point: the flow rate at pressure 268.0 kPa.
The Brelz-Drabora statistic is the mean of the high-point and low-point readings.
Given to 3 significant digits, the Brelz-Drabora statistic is 156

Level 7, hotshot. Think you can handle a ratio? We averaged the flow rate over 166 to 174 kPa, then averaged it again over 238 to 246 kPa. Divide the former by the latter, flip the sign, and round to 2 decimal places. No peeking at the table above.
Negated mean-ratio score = -0.74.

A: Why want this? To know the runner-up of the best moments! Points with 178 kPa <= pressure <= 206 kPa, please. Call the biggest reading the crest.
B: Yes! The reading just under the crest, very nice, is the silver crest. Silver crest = 208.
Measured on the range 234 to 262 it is 174.9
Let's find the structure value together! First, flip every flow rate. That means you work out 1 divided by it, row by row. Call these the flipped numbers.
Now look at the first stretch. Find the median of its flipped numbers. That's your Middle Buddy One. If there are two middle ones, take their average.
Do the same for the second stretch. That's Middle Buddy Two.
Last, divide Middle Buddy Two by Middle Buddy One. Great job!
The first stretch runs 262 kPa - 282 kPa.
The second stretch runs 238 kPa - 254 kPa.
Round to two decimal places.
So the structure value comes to 1.01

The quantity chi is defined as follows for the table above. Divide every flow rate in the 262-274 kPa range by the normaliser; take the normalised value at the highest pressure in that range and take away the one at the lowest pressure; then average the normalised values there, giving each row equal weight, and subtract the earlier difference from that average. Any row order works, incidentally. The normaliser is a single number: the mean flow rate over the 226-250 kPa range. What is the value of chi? 1.11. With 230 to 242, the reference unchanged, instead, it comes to 0.94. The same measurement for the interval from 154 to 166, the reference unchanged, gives 1.17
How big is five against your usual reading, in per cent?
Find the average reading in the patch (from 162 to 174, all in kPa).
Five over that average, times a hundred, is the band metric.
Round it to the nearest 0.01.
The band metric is 3.91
